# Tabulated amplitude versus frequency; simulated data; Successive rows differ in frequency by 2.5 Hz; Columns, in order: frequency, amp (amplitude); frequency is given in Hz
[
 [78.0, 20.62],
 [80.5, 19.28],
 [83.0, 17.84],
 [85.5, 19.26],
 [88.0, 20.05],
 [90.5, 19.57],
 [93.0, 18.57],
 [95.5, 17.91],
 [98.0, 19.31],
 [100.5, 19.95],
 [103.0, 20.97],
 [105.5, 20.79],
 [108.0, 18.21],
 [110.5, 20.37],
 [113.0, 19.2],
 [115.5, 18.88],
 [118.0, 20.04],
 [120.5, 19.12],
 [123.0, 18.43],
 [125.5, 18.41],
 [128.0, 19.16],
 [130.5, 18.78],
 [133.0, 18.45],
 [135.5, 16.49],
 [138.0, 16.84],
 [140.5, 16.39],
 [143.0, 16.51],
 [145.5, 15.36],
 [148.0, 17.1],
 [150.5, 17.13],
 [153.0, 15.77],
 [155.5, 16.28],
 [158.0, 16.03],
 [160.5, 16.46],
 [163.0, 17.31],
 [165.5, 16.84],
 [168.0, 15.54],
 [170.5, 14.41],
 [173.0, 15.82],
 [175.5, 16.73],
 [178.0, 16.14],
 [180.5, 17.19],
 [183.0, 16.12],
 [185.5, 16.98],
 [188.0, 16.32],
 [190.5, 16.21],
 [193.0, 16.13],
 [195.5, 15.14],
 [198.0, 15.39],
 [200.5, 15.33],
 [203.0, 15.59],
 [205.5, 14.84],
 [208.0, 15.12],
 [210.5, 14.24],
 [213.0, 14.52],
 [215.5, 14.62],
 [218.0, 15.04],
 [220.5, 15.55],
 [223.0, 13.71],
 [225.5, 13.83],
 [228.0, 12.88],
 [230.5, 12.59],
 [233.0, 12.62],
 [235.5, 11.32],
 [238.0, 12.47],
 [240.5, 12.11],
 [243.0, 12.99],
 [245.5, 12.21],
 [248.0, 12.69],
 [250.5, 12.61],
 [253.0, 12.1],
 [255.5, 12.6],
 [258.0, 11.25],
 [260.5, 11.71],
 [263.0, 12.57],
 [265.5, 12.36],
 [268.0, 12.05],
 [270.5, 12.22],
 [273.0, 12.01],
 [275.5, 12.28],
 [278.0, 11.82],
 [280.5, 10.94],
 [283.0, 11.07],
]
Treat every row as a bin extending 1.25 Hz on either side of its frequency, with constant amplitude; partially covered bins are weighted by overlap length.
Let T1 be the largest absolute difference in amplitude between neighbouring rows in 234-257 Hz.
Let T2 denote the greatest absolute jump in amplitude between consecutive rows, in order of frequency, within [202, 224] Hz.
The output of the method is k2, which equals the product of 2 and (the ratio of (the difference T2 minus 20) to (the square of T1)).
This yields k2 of -27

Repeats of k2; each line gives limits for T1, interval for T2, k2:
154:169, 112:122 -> -22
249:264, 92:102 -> -20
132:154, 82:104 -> -10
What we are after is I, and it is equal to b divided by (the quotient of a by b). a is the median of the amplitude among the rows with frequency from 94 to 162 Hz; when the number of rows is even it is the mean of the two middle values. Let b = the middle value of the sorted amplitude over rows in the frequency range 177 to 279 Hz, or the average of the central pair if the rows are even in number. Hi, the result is 9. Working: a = 18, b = 13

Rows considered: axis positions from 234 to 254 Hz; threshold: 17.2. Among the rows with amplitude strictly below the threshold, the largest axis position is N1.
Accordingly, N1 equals 253.0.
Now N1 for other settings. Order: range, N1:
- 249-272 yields 270.5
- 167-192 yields 190.5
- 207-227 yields 225.5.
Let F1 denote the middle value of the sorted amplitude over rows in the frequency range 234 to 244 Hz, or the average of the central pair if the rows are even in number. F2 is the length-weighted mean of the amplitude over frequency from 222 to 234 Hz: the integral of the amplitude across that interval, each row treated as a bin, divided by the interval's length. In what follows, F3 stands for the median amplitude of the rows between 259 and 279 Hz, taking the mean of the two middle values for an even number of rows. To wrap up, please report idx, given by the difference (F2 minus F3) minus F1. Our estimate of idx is -11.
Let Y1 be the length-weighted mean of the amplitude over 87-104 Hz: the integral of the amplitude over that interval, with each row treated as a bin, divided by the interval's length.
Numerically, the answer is 19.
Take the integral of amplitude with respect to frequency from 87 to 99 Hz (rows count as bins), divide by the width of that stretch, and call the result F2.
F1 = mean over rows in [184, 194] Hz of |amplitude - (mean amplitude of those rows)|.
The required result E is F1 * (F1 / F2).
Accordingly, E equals 0.004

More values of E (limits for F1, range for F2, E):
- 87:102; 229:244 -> 0.035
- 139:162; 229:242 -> 0.015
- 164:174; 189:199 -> 0.029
